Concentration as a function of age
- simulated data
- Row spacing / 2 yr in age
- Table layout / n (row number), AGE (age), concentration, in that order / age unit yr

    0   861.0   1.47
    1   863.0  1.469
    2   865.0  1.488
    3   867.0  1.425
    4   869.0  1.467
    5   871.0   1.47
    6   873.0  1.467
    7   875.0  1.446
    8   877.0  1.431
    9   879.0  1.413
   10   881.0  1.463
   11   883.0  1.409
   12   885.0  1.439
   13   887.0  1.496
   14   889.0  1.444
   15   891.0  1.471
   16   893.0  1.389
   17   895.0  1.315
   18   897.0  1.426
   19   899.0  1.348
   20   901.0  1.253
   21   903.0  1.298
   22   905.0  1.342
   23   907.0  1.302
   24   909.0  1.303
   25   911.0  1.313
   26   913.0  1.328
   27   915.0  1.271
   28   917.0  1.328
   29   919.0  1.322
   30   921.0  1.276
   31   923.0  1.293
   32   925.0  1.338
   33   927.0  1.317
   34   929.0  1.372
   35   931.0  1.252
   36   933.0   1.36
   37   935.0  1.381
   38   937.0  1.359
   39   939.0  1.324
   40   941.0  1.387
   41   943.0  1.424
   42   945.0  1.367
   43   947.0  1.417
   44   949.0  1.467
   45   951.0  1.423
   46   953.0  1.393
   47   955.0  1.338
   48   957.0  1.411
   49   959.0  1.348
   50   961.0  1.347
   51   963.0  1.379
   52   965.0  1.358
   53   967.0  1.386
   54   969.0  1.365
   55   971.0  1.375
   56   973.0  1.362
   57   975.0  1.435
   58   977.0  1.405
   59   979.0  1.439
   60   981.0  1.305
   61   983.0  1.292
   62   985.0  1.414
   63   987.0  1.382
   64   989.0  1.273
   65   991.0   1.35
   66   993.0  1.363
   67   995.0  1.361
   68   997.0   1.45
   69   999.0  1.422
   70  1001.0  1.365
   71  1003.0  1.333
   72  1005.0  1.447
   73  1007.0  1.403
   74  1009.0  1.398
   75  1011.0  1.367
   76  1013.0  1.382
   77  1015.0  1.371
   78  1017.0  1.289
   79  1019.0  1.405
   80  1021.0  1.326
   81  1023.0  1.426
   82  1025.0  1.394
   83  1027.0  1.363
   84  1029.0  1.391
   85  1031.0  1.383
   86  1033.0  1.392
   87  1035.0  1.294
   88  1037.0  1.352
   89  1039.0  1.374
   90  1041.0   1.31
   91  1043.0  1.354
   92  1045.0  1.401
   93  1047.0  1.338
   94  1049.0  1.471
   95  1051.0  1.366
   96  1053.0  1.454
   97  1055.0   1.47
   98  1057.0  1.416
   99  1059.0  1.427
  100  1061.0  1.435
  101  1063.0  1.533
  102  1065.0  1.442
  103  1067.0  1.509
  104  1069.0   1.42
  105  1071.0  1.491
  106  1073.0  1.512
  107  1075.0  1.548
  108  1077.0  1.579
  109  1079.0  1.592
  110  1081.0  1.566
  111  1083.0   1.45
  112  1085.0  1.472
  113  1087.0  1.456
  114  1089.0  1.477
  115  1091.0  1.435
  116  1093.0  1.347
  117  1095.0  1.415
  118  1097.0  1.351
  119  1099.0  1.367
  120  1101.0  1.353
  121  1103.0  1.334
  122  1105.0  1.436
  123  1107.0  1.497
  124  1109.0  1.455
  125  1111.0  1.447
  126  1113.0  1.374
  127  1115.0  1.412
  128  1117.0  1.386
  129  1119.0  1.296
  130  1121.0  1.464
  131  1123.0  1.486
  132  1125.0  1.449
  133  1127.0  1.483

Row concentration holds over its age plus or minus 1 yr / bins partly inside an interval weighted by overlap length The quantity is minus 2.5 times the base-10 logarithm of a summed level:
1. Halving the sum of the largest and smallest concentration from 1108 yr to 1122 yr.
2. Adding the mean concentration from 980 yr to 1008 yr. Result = -1.10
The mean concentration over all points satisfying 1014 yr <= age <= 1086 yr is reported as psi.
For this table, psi 1.43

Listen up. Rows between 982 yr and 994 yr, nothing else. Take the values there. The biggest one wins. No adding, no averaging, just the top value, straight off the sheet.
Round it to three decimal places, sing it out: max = 1.414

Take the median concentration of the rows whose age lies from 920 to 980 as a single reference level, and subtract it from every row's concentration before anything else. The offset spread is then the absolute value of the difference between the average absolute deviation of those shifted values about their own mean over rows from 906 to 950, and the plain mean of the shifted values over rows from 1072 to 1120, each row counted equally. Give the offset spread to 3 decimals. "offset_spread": 0.028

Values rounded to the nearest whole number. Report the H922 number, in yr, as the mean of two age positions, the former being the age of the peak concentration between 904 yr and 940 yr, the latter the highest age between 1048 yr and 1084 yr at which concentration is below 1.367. 993 yr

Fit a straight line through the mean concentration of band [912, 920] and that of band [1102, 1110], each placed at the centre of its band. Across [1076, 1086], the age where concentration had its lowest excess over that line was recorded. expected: 1083.0 yr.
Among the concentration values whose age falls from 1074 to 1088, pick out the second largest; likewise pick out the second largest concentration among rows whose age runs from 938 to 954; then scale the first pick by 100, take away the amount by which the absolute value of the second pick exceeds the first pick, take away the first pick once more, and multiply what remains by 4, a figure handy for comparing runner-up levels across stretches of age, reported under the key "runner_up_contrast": 626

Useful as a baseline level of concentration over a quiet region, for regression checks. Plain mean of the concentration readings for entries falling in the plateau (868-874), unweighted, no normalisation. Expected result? 1.47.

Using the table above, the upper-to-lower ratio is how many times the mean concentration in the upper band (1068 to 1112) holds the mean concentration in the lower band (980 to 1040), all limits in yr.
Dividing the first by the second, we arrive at 1.063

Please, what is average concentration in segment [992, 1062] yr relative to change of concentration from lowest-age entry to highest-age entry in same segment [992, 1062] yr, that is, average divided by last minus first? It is 19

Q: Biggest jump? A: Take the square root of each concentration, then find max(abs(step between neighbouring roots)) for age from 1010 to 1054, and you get 0.0561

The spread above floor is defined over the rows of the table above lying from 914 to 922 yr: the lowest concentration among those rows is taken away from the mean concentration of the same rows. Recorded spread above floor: 0.028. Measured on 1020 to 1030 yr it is 0.054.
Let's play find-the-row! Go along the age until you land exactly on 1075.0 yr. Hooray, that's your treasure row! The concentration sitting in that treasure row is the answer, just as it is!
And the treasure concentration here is 1.548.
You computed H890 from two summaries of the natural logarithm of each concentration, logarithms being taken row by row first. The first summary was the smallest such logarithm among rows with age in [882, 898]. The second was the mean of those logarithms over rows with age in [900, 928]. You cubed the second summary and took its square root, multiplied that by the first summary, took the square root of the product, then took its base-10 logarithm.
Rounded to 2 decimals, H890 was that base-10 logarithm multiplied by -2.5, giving 1.78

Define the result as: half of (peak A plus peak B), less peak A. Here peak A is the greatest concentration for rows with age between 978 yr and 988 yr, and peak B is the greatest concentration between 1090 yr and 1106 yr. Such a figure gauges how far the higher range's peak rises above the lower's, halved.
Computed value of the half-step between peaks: 0.00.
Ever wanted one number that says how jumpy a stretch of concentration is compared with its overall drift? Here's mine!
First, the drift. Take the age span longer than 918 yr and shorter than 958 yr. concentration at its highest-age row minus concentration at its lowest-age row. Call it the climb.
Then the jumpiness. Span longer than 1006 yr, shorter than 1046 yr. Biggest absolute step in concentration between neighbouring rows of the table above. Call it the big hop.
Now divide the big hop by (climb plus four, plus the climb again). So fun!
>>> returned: 0.028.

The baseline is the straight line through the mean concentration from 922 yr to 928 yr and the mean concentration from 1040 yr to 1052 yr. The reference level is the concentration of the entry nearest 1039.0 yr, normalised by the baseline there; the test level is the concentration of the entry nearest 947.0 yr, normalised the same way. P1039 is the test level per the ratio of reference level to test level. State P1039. 1.14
